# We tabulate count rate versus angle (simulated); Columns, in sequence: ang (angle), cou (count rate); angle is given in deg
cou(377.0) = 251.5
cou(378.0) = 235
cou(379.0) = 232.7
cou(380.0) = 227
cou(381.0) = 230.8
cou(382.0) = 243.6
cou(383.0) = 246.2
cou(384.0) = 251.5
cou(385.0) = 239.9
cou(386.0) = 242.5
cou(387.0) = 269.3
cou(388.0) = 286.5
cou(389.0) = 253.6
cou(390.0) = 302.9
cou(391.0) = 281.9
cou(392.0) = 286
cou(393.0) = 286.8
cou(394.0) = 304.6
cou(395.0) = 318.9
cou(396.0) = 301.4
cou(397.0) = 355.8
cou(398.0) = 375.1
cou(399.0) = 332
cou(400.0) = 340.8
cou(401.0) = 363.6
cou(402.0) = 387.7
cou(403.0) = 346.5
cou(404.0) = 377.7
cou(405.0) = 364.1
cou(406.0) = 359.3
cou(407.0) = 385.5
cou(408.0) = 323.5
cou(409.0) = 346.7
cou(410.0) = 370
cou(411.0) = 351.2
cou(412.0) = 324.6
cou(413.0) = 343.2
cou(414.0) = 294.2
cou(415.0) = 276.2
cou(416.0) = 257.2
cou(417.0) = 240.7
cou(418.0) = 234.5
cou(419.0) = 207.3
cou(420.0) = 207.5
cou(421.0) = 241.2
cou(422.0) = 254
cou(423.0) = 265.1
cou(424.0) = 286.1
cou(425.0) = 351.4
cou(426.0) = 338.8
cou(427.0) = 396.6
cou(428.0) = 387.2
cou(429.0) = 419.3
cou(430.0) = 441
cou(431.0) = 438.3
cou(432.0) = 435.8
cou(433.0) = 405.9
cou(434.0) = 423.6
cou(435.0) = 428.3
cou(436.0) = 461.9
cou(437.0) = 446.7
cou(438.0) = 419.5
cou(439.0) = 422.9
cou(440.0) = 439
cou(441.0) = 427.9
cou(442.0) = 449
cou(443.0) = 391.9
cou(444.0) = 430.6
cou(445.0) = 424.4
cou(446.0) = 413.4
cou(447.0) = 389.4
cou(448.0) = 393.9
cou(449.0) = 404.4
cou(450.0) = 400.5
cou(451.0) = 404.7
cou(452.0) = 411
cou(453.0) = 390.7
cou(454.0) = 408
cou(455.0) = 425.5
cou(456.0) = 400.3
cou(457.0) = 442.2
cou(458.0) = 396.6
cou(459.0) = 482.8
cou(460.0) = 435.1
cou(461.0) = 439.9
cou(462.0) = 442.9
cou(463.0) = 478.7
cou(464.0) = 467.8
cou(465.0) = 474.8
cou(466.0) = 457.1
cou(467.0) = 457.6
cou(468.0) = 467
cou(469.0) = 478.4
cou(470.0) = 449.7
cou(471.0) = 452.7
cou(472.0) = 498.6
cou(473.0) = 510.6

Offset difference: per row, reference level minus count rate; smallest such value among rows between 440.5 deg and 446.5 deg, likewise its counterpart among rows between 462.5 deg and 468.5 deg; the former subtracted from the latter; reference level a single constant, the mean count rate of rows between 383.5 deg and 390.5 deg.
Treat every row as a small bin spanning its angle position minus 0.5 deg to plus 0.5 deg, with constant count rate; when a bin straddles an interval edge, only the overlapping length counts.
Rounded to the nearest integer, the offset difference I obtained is -30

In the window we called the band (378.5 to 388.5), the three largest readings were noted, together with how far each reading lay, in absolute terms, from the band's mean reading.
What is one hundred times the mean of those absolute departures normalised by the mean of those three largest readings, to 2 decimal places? 4.93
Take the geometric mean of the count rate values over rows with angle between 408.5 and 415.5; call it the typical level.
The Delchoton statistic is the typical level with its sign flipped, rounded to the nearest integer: -328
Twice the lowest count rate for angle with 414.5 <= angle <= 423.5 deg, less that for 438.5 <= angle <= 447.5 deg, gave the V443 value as 25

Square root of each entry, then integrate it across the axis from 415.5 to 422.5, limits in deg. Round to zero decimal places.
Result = 107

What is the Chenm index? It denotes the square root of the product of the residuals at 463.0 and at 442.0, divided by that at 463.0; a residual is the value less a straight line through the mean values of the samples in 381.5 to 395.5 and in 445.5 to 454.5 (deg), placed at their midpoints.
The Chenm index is 1.1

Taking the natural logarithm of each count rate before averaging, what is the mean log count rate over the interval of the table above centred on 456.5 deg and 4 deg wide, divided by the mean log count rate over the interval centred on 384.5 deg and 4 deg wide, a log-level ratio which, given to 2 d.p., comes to 1.10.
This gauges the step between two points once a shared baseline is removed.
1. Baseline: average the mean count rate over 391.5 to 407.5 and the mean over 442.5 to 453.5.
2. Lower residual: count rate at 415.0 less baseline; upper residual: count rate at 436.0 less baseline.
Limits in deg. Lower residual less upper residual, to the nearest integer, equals -186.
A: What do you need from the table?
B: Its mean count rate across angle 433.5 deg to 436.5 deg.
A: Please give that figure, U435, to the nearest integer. 438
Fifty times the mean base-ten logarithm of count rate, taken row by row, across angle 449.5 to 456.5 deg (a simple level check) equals 130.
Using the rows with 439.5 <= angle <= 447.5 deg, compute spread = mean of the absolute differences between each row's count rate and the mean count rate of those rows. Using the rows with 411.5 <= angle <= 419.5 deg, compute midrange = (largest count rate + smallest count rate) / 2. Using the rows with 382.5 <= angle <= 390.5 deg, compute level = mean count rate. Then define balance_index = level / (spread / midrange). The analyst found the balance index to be 4273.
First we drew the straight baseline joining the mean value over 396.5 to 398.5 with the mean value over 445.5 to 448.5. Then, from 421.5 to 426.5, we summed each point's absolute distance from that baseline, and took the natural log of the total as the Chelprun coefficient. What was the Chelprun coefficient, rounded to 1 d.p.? 6.0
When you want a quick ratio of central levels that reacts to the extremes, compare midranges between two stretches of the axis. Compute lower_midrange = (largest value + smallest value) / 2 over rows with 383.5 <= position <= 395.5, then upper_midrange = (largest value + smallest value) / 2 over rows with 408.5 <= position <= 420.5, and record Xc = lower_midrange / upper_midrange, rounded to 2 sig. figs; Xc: 0.97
